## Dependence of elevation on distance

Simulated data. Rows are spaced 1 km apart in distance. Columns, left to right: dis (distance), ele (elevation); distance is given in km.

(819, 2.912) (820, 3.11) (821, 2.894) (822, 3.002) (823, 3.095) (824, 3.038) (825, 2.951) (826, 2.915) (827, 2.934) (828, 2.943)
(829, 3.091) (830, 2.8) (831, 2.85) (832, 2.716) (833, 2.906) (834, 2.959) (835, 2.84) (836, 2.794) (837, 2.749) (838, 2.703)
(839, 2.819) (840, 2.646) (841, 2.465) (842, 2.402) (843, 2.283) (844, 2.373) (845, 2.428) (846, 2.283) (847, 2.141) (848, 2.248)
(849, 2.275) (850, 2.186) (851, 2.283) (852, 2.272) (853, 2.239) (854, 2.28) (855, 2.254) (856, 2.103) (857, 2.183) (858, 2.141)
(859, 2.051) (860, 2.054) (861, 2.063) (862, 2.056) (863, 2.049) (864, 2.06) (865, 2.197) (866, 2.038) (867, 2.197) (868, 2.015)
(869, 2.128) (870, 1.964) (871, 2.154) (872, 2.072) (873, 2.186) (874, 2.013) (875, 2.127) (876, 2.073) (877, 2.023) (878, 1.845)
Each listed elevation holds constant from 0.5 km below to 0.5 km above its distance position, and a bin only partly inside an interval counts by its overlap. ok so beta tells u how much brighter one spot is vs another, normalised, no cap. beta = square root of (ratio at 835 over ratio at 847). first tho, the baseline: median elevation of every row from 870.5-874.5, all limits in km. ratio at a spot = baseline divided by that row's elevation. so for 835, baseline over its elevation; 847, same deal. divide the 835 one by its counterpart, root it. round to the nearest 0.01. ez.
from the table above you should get 0.87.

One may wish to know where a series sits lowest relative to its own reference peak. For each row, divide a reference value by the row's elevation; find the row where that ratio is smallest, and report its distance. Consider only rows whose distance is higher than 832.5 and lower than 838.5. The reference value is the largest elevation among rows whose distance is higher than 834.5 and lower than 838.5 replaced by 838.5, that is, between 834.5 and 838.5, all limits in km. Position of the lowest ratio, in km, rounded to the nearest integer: 834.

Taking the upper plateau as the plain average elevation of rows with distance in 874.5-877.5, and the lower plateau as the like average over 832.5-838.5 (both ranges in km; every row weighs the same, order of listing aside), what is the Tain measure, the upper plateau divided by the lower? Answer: 0.73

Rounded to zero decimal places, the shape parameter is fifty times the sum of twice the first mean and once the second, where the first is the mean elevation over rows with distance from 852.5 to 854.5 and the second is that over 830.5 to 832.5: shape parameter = 365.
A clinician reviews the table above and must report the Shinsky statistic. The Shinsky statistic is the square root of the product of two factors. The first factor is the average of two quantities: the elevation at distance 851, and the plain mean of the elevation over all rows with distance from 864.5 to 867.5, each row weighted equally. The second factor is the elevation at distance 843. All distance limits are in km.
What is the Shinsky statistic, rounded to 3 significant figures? 2.25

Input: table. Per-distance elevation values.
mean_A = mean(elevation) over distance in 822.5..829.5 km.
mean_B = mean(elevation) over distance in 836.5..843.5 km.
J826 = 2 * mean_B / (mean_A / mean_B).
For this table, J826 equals 4.4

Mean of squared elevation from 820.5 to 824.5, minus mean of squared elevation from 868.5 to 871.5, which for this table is 4.7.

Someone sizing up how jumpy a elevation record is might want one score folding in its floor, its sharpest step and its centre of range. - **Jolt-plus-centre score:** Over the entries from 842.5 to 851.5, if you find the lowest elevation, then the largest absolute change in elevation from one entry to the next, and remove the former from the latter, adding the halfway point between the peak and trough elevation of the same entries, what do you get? 0.29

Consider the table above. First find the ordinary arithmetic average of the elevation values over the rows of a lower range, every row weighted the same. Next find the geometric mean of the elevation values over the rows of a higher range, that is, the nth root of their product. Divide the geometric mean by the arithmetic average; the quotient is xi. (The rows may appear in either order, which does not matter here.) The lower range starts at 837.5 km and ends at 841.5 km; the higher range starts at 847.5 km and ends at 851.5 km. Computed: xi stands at 0.85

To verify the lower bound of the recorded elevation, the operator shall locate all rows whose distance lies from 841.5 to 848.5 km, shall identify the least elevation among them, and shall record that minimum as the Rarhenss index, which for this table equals 2.141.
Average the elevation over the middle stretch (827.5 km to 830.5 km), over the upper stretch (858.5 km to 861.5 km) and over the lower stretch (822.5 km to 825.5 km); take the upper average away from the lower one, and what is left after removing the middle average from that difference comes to -1.97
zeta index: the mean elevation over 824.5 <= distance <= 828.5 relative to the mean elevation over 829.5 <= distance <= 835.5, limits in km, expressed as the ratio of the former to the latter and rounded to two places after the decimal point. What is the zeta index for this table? 1.03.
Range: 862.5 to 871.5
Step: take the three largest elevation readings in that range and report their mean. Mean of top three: 2.2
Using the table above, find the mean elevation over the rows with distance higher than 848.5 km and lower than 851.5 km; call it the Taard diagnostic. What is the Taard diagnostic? 2.2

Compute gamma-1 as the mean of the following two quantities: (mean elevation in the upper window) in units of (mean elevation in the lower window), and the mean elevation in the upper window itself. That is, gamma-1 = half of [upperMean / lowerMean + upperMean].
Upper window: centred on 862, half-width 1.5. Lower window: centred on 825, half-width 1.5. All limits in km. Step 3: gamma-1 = 1.37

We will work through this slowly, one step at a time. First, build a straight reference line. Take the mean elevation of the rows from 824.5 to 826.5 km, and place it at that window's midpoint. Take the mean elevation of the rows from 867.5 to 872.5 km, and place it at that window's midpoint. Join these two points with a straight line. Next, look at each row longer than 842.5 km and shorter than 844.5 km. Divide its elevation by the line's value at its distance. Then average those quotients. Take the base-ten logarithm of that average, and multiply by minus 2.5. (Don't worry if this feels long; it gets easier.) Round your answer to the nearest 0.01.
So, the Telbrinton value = 0.11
